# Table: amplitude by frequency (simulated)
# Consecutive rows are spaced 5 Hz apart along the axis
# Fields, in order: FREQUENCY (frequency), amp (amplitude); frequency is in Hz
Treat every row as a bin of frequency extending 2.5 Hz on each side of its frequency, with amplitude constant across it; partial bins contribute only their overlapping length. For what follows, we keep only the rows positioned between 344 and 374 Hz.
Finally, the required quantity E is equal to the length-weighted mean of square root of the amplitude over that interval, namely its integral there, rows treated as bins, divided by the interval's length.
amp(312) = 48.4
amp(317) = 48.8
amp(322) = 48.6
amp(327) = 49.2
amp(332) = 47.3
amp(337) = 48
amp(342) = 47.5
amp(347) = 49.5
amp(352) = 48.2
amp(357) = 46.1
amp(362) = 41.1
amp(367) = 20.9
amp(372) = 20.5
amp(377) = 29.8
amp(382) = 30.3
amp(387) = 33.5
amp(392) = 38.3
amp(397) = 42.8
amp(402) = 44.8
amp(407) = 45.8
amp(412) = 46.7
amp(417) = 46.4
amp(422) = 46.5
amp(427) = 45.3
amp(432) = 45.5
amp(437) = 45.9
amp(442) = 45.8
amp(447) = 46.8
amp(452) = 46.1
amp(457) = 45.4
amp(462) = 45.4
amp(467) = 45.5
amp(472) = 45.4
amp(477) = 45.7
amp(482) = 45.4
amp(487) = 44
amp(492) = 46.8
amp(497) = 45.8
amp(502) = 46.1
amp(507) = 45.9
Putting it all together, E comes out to 6.09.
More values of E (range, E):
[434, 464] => 6.77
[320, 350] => 6.95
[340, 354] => 6.96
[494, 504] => 6.78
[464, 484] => 6.75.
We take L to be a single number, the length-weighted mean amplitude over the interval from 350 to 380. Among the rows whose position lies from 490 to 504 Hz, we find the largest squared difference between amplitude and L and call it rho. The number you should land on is 160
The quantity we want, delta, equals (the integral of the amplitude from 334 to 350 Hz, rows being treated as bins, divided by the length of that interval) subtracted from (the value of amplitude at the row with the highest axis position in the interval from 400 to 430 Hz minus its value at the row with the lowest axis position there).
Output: -47.8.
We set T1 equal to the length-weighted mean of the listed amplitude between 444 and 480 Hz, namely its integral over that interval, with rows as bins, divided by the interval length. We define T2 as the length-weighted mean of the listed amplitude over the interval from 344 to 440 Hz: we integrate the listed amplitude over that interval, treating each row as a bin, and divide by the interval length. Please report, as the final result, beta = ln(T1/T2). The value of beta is 0.12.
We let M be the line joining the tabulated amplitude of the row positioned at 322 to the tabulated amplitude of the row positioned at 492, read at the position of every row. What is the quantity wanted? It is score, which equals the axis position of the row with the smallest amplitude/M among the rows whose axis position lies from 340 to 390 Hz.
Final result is 372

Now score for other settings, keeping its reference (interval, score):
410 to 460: 427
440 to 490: 487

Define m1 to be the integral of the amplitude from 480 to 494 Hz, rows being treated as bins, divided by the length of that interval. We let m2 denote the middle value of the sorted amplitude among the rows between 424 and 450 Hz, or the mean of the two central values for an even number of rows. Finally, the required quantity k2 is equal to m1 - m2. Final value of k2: 0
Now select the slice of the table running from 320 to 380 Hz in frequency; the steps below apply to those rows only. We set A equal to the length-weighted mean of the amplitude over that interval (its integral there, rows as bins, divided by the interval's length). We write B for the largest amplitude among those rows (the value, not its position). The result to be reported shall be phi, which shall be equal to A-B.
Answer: -8.26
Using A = 41.2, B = 49.5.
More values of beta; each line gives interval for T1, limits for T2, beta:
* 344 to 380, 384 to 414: -0.13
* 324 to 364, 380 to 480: 0.07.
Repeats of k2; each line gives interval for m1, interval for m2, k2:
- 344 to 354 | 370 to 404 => 15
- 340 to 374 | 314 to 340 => -9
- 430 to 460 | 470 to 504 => 0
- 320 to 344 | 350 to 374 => 7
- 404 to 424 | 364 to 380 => 25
